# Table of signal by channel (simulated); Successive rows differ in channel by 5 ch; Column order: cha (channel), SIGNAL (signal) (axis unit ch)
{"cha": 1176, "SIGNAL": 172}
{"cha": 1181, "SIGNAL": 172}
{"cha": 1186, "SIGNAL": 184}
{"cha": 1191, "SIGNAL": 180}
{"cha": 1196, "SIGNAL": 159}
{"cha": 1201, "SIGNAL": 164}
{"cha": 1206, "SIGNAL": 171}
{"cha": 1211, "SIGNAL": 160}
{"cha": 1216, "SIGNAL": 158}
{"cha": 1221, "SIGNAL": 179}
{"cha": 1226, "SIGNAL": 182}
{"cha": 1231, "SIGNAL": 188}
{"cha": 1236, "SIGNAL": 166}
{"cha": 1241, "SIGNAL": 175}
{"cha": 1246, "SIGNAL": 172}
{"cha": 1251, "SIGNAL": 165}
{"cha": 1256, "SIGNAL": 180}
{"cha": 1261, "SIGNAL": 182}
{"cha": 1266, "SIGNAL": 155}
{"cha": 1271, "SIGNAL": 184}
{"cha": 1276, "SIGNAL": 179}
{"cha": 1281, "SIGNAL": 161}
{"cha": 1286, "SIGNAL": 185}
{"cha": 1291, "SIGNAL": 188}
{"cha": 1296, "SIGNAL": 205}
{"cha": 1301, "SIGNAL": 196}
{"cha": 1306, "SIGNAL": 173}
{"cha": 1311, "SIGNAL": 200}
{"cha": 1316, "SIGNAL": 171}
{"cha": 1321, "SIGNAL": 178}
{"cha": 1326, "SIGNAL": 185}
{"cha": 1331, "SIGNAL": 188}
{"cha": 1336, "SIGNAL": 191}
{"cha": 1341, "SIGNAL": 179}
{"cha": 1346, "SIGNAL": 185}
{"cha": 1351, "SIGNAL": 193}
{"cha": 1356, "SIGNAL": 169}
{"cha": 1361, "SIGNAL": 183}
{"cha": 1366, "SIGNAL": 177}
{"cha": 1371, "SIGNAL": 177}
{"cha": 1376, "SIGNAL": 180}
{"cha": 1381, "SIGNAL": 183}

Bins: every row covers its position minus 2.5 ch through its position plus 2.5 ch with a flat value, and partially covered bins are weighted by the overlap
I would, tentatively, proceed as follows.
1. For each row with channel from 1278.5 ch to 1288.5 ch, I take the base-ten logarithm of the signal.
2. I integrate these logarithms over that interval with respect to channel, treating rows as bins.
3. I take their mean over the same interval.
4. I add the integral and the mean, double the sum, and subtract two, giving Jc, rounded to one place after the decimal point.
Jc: 47.2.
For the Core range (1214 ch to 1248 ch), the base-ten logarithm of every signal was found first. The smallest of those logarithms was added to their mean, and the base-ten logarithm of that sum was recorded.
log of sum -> 0.647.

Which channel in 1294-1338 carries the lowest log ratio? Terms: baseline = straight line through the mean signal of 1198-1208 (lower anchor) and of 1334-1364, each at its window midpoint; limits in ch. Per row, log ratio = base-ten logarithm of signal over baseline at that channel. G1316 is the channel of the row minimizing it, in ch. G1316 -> 1316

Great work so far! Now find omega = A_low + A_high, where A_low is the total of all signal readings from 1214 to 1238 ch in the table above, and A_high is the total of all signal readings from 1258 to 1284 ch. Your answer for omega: 1734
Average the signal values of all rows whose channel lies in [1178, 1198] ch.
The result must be 174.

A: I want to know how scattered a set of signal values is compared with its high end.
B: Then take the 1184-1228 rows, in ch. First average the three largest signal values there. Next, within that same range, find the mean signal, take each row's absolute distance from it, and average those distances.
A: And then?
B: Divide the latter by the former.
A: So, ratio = 0.051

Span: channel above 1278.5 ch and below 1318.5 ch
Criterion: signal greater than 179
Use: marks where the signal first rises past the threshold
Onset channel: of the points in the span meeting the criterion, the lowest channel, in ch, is 1286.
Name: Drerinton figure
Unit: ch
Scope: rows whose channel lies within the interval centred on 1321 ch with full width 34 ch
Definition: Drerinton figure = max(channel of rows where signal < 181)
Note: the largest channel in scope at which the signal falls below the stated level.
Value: 1321 ch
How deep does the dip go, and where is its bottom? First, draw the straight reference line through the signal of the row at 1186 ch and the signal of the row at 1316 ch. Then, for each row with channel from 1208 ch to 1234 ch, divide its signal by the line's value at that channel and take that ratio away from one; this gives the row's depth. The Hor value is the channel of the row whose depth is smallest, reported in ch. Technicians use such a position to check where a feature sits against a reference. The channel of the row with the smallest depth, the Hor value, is 1231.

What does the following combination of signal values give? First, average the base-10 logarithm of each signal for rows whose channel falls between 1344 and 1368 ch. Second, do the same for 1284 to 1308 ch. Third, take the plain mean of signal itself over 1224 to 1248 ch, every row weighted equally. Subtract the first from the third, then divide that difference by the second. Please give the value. 77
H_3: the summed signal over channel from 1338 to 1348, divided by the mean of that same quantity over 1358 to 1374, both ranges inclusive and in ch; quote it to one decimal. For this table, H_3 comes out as 2.0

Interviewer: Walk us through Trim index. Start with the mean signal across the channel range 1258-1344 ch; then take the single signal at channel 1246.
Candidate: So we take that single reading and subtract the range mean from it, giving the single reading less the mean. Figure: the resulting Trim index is -10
